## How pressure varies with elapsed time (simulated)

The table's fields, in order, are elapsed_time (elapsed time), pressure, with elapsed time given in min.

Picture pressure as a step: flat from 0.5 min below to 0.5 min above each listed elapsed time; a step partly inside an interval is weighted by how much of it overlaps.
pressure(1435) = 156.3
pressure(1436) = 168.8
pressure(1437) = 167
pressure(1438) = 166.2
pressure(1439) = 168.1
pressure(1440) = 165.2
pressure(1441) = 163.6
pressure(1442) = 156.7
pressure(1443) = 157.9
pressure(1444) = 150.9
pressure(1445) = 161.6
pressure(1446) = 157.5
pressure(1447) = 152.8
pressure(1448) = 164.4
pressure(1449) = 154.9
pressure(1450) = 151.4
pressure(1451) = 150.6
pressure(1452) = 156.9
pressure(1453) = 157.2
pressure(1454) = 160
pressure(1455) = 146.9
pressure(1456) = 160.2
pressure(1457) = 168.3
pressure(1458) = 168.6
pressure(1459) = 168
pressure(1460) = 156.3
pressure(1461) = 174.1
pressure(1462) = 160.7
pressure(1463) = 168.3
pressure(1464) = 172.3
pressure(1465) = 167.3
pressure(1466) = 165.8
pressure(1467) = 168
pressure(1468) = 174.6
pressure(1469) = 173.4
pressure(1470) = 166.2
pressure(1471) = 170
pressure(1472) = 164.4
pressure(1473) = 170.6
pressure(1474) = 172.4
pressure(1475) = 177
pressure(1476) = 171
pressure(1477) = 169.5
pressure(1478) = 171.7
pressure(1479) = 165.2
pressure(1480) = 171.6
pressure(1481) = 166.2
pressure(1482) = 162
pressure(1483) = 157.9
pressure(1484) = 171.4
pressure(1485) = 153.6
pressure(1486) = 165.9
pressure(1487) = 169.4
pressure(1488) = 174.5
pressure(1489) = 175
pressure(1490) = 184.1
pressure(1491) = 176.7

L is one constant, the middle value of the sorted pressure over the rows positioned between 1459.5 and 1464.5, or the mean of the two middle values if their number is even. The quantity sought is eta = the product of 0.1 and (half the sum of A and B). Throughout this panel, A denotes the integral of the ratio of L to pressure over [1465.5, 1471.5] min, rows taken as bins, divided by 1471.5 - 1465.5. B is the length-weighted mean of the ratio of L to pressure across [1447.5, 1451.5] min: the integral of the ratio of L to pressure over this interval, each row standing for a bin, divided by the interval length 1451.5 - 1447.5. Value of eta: 0.104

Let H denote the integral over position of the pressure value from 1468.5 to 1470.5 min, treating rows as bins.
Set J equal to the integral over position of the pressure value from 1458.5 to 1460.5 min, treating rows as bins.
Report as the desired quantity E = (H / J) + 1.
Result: 2.05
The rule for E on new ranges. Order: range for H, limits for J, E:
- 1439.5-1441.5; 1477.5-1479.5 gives 1.98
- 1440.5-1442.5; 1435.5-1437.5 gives 1.95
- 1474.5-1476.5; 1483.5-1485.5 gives 2.07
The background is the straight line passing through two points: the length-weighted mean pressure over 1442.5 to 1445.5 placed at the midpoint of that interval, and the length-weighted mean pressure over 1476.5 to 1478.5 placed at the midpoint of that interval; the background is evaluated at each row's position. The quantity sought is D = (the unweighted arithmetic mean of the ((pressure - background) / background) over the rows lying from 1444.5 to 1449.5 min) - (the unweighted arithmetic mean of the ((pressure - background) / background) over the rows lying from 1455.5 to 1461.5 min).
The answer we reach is -0.02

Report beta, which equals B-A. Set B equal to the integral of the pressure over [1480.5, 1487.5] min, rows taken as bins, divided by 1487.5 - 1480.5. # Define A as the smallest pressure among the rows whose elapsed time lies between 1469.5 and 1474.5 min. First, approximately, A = 164.4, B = 164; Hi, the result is -0.6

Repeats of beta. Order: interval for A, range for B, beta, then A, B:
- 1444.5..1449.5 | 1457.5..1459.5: 15.5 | 152.8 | 168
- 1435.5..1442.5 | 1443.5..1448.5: 0.7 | 156.7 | 157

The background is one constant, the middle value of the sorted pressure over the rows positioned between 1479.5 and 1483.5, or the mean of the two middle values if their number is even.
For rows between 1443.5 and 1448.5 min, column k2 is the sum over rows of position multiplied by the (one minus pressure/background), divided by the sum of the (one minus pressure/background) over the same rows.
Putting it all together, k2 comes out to 1445.5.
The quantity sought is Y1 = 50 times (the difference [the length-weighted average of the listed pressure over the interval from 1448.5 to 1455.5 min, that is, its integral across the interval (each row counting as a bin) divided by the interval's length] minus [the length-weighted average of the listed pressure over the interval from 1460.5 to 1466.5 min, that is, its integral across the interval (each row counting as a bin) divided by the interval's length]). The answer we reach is -705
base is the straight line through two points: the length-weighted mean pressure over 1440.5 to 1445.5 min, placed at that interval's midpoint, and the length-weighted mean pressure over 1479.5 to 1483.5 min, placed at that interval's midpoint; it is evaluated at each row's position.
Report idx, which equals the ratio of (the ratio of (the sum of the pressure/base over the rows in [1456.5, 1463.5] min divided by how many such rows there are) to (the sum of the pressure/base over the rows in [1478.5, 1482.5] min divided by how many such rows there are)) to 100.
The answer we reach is 0.0102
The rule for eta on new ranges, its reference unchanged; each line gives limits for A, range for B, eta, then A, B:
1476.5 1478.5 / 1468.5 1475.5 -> 0.099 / 0.99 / 0.99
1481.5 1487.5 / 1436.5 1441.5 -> 0.102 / 1.03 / 1.01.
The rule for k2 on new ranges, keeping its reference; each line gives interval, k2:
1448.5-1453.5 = 1450.8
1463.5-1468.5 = 1466.2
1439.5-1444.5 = 1443.3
